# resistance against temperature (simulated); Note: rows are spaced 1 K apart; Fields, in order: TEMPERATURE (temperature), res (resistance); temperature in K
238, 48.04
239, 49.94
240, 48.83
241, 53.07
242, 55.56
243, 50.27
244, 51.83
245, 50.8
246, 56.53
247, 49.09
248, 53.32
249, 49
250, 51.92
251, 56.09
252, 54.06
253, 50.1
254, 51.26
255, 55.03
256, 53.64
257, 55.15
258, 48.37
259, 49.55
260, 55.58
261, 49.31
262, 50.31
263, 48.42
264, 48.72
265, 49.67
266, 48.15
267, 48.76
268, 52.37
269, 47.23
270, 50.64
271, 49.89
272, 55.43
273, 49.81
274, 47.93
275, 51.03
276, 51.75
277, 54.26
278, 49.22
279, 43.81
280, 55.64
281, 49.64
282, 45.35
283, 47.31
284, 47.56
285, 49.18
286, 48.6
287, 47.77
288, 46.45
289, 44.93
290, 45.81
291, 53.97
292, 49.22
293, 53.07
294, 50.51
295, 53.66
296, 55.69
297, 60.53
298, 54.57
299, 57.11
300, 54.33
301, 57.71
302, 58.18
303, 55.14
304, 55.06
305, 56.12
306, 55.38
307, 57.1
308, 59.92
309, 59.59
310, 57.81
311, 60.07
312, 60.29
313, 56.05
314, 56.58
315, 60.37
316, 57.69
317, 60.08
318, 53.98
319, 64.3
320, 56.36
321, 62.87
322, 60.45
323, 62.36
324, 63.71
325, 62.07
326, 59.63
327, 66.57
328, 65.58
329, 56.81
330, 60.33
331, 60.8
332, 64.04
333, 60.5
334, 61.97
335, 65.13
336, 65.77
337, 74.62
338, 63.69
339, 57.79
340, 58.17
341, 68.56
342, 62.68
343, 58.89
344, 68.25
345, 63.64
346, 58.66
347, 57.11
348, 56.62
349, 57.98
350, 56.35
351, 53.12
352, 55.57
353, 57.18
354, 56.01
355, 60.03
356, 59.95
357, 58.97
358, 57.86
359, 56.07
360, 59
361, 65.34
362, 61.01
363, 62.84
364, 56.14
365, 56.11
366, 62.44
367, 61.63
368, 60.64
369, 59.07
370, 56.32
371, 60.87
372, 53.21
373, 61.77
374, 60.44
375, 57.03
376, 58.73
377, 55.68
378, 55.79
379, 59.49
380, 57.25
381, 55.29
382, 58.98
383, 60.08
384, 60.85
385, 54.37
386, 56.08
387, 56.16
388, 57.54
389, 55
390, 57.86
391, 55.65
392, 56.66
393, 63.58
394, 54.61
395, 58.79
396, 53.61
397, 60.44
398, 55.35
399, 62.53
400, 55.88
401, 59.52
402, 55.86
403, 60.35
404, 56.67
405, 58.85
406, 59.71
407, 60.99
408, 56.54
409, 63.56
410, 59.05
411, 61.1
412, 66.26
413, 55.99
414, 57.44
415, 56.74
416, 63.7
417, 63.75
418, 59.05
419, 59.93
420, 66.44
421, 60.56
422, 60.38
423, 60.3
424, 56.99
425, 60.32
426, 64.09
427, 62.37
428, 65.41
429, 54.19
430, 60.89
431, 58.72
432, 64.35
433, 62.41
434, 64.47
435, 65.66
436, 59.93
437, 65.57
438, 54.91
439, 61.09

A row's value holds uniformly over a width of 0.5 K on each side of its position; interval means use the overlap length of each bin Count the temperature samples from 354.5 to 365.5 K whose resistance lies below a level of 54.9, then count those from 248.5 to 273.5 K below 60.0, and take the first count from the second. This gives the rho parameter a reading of 25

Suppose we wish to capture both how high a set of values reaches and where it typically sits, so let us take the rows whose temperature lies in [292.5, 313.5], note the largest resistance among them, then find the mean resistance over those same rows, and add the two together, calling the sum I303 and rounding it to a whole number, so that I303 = 117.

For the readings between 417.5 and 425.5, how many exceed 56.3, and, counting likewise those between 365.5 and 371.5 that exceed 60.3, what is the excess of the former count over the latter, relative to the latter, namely 1.0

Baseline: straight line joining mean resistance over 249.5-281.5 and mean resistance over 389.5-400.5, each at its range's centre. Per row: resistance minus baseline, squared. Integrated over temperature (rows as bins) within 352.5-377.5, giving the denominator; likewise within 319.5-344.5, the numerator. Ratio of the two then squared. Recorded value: 28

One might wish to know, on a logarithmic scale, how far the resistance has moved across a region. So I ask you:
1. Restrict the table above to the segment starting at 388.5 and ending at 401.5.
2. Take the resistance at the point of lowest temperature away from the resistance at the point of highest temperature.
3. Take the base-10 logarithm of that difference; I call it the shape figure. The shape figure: 0.66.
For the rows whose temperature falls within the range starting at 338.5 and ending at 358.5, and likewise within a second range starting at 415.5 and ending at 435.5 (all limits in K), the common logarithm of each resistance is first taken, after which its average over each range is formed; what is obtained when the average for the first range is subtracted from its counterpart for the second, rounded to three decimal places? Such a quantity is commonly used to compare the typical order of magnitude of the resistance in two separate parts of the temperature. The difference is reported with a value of 0.019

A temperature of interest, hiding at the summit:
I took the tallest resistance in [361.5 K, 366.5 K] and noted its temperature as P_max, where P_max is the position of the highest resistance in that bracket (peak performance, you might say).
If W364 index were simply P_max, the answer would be 363 K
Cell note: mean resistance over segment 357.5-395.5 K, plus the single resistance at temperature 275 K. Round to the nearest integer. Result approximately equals 109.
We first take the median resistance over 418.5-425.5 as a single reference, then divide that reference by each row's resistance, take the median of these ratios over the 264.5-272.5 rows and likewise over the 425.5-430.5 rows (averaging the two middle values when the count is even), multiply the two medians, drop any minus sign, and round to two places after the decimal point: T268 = 1.17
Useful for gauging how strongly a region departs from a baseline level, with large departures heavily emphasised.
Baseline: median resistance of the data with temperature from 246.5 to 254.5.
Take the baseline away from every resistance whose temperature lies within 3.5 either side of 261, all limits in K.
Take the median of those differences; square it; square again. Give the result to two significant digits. 27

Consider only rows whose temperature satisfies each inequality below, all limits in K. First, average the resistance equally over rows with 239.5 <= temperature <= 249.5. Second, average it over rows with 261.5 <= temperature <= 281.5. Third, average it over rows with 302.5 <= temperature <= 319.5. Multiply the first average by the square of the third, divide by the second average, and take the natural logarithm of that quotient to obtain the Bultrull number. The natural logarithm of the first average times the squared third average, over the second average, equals 8.15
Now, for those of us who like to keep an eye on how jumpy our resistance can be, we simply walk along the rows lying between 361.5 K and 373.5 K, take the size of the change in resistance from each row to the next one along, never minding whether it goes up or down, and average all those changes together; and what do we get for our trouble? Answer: 3.8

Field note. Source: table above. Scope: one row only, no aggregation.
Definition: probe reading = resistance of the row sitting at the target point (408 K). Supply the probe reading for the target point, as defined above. 56.54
